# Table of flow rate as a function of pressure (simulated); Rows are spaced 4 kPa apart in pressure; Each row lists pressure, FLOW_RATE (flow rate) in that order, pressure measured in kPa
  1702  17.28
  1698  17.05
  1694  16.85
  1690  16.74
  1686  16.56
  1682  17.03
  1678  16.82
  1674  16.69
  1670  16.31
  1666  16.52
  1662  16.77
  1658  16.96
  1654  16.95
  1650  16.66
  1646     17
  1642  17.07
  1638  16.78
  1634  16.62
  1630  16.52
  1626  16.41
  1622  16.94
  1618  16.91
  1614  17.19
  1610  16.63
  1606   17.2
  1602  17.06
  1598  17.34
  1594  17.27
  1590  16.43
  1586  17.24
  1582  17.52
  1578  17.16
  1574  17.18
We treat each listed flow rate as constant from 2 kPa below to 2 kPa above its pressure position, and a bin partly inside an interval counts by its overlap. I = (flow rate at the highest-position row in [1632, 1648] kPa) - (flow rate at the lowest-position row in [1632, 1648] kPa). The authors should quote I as 0.38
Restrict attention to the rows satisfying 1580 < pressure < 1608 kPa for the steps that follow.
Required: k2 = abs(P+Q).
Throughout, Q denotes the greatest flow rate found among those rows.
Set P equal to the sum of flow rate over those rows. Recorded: 138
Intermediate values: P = 120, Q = 17.52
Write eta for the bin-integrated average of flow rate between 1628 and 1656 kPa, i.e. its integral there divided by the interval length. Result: 16.8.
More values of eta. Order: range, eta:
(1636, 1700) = 16.8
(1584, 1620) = 17.0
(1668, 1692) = 16.7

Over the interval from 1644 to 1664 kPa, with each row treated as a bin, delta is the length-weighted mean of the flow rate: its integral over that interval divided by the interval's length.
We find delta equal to 16.9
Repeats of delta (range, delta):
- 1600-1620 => 17.0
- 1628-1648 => 16.8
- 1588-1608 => 17.1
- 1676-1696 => 16.8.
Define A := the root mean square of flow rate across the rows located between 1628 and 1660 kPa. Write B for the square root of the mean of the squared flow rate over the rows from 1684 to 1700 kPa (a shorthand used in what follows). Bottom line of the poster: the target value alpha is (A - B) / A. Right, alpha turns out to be 0.001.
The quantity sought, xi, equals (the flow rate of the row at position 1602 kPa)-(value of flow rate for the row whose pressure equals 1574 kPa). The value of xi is -0.1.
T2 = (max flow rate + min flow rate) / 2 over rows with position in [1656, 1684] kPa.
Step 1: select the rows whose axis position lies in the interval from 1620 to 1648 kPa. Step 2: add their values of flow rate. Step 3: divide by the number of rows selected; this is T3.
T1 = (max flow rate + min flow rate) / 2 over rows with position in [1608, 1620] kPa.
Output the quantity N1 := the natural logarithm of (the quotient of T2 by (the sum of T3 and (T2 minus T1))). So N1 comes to 0.009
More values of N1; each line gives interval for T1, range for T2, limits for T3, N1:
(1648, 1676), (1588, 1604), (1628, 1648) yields -0.010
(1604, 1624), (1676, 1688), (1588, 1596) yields 0.004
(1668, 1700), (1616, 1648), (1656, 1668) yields -0.004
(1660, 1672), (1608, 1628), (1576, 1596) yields -0.034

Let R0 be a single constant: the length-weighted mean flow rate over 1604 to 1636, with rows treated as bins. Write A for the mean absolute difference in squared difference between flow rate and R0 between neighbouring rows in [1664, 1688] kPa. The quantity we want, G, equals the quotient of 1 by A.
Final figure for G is 10.8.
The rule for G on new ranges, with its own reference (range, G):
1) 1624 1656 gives 25.2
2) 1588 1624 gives 9.3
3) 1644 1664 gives 85.2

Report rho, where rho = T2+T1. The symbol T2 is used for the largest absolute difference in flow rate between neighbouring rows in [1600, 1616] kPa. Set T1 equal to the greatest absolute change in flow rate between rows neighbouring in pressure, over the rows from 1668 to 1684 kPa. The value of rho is 0.95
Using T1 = 0.380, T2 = 0.57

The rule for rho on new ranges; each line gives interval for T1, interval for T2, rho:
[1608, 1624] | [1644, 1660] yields 0.90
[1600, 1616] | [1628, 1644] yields 0.86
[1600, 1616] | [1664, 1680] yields 0.95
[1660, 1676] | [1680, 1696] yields 0.85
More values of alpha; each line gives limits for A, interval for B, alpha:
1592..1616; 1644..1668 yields 0.018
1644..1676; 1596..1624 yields -0.018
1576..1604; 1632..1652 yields 0.019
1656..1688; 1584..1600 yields -0.022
